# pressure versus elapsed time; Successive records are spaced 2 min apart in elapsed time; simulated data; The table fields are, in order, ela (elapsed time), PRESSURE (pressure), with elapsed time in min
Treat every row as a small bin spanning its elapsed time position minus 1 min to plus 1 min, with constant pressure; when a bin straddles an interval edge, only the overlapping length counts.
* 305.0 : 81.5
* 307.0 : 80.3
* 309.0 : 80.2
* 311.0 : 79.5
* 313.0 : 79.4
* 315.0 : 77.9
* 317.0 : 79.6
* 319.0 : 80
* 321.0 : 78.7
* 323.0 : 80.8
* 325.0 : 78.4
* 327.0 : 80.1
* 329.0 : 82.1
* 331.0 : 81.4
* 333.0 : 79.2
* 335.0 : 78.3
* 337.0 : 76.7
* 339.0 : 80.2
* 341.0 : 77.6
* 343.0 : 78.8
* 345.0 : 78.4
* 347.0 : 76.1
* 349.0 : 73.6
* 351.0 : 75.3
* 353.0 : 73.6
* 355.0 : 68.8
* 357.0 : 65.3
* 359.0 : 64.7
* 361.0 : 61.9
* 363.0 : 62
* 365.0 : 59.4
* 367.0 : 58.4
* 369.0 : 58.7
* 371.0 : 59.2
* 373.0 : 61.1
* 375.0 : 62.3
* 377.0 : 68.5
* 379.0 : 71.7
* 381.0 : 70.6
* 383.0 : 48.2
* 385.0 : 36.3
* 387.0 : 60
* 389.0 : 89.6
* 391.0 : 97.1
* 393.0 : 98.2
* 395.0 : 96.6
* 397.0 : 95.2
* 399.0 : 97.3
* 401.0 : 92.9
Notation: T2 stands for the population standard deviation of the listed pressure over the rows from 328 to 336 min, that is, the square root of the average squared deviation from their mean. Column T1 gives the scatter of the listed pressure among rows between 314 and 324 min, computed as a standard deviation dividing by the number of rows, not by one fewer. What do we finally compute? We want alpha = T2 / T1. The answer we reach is 1.5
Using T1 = 1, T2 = 1.6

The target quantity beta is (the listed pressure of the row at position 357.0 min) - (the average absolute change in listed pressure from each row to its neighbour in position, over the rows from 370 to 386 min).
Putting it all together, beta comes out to 58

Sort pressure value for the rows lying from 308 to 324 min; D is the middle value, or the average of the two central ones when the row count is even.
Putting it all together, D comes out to 80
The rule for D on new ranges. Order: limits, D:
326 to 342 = 80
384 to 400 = 96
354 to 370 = 62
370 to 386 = 62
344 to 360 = 74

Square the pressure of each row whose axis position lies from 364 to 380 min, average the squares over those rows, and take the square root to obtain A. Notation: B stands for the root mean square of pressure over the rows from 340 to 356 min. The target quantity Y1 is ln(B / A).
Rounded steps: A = 63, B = 75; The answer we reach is 0.19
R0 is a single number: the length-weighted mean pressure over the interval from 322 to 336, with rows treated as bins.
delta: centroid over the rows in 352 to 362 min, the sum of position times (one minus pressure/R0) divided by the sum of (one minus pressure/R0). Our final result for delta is 357.8 min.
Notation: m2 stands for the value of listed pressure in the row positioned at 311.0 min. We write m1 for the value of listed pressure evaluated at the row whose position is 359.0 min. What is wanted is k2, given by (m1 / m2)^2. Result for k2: 0.66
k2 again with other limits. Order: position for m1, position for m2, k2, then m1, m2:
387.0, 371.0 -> 1.03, 60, 59.2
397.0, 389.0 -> 1.13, 95.2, 89.6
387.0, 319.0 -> 0.56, 60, 80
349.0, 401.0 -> 0.63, 73.6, 92.9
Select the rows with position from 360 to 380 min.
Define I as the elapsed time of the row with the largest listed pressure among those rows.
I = 379.0 min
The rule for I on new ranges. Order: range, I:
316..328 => 323.0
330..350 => 331.0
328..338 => 329.0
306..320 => 307.0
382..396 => 393.0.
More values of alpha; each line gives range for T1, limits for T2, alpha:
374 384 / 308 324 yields 0.1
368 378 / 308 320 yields 0.2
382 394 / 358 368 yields 0.1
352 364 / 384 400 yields 5.3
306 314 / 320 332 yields 3.3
